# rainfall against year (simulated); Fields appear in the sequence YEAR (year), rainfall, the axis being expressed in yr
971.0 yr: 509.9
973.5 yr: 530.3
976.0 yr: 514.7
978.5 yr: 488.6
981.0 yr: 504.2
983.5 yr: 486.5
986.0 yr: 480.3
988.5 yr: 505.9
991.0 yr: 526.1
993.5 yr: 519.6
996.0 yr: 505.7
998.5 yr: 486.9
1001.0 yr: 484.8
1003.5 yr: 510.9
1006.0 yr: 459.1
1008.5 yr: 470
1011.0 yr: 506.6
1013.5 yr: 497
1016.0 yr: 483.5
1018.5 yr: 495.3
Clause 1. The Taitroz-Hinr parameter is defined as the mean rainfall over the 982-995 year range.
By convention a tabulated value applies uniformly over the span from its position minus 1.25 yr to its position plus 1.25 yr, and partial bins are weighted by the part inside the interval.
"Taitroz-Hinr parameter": 504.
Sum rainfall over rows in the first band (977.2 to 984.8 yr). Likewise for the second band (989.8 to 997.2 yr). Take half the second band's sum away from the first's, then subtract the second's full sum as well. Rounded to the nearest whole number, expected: -848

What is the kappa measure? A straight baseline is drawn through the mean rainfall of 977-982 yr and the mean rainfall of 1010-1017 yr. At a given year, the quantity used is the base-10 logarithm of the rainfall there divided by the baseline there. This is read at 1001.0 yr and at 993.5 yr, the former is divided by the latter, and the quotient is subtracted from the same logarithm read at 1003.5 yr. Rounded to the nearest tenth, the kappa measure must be 0.5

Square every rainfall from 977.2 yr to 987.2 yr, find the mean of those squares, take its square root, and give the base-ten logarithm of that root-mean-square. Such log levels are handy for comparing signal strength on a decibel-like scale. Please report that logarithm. 2.69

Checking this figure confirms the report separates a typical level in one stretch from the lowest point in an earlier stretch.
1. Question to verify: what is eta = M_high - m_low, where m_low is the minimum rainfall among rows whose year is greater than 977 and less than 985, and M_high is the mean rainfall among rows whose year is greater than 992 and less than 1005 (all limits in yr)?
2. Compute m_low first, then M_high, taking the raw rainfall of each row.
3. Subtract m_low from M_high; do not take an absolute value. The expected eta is 15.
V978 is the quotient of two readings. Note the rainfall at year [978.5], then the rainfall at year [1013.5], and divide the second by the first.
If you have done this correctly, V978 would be 1.017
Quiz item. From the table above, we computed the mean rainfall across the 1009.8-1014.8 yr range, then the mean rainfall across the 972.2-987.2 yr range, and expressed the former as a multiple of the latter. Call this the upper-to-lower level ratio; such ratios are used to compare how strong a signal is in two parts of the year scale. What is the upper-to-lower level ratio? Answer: 1.00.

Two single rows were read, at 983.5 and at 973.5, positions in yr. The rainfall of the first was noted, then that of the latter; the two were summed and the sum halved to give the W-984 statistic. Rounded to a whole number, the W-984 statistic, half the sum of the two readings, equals 508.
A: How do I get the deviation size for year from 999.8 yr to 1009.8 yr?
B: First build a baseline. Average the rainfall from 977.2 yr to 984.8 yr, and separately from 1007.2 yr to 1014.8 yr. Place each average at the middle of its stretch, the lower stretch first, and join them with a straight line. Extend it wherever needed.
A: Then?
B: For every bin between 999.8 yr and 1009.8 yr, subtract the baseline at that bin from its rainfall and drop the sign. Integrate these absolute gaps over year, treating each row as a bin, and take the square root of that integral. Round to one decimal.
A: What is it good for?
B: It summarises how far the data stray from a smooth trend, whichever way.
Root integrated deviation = 14.1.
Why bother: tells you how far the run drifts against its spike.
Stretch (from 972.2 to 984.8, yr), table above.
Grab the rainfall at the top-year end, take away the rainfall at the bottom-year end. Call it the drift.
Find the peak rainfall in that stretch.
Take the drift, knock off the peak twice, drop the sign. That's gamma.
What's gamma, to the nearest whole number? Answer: 1104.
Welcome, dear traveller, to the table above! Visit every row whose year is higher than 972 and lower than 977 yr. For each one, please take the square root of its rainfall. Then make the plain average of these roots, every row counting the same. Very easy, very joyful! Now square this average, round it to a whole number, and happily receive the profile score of 522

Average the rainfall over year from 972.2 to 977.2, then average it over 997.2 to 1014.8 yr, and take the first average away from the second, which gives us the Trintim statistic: -35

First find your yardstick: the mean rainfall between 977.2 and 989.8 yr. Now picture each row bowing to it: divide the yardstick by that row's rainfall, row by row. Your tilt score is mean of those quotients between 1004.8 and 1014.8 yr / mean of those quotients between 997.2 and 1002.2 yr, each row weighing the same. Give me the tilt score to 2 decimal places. 1.01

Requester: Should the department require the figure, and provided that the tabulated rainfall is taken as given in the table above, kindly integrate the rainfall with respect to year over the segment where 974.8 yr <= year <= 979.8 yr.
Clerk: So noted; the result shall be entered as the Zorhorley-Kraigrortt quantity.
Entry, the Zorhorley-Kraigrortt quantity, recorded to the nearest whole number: 2508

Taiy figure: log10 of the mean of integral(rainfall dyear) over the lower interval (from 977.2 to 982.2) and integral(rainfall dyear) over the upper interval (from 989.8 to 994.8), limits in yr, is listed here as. 3.41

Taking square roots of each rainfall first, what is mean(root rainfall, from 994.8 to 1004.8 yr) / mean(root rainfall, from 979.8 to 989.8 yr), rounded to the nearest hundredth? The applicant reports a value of 1.00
